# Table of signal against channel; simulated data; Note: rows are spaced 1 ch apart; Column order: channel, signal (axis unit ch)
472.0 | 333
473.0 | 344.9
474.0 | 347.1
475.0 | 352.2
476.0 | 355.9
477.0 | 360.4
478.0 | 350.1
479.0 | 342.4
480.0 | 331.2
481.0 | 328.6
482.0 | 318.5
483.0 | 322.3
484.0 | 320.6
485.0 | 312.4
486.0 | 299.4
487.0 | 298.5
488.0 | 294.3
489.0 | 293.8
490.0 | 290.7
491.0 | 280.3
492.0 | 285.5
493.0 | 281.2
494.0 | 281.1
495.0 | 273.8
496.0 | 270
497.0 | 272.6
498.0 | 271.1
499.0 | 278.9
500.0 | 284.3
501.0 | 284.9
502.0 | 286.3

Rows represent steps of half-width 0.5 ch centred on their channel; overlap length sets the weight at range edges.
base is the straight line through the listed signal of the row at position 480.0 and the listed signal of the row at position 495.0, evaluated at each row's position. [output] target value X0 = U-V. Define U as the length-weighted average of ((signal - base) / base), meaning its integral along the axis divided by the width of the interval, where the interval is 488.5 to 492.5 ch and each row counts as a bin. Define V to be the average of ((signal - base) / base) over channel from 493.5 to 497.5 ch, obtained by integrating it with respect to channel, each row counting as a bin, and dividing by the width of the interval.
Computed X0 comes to -0.02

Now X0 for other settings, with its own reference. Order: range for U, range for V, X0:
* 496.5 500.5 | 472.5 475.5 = 0.08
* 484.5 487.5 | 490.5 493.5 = -0.01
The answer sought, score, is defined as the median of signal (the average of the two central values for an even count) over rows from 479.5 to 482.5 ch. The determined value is 329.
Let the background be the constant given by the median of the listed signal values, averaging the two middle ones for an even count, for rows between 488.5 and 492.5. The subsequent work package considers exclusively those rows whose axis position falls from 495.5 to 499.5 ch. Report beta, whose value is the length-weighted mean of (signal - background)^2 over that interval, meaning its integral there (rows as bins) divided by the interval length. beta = 235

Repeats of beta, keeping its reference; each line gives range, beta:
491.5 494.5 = 34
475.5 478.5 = 4556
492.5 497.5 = 174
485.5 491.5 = 62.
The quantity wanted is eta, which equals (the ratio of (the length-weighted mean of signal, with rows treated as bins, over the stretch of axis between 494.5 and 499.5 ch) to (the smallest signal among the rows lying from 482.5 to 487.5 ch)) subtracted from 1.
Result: 0.08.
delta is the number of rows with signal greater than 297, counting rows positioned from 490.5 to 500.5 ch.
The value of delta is 0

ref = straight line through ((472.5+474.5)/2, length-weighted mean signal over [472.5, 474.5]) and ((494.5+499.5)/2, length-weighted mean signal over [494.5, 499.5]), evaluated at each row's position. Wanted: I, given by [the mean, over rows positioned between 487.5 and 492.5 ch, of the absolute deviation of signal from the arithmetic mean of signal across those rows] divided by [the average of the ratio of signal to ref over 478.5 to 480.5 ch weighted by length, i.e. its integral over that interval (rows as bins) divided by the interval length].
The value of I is 4.7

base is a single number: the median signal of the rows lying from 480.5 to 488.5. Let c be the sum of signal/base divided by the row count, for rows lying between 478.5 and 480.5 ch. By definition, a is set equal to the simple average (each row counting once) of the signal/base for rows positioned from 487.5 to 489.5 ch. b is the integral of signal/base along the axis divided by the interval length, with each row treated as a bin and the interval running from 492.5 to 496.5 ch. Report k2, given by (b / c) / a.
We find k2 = 0.88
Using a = 0.93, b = 0.88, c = 1.07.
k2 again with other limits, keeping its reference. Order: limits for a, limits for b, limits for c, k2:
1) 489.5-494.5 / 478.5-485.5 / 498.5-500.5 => 1.28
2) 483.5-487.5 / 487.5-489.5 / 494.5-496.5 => 1.11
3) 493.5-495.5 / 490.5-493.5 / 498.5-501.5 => 1.14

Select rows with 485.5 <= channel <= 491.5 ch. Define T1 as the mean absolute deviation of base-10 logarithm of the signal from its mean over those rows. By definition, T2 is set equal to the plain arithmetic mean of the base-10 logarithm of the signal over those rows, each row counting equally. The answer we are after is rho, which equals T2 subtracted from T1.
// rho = -2.46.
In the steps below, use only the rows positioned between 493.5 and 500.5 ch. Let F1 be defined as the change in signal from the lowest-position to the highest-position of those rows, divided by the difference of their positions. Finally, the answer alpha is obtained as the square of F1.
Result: 0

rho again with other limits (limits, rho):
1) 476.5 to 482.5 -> -2.51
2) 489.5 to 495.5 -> -2.44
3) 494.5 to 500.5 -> -2.43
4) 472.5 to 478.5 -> -2.54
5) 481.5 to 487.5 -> -2.48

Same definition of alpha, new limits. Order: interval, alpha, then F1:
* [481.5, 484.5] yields 1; 1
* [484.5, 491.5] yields 29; -5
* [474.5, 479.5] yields 6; -2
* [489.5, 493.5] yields 10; -3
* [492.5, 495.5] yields 14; -4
